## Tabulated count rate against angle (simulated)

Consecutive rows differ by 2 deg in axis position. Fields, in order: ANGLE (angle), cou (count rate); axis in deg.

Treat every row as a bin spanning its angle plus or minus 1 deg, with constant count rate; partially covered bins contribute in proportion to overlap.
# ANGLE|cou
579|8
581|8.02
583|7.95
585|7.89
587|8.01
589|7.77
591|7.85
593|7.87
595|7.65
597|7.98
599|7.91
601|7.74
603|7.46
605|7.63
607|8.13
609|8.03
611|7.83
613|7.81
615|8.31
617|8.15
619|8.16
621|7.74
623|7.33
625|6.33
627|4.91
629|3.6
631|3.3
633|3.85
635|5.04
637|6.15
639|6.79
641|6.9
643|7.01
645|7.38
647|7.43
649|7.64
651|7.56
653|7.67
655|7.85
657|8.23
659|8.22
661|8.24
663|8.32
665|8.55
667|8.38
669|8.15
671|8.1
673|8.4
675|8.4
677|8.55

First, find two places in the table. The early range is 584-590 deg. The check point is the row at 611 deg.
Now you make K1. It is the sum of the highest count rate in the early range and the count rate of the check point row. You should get 15.8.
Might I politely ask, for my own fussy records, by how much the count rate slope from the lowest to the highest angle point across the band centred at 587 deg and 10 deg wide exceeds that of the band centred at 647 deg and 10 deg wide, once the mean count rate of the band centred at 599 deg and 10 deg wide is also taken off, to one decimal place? -7.8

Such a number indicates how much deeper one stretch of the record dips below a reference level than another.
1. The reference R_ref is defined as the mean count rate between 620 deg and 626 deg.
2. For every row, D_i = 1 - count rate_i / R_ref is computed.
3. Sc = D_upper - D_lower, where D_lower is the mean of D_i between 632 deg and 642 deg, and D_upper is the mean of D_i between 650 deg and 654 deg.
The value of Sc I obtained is -0.26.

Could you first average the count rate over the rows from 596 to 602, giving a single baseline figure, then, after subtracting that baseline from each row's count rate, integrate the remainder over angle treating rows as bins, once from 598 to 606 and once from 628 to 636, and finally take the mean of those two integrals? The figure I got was -16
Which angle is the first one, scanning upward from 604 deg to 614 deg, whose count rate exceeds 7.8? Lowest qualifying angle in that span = 607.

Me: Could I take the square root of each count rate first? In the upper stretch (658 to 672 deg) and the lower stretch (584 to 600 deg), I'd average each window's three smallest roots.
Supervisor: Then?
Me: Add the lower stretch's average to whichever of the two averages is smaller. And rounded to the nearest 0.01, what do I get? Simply 5.57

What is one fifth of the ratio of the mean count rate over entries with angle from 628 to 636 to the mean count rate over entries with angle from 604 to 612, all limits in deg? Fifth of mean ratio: 0.10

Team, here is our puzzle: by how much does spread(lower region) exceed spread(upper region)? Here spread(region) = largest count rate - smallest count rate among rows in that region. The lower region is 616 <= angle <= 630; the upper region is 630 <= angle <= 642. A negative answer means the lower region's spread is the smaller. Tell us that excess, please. 1.0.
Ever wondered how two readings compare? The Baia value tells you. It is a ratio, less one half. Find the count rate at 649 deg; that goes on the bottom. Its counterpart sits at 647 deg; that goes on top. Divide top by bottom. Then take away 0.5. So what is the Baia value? 0.47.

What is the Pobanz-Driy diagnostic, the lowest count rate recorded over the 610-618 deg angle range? 7.81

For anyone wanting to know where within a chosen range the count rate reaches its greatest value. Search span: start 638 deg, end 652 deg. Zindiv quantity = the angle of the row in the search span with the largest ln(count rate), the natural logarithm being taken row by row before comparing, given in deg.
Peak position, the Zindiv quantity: 649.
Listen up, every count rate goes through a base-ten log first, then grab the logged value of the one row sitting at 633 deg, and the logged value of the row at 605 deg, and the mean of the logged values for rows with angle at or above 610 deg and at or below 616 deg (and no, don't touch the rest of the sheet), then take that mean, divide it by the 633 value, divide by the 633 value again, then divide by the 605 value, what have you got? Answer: 2.98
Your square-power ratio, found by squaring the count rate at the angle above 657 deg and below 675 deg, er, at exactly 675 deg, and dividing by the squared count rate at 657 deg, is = 1.04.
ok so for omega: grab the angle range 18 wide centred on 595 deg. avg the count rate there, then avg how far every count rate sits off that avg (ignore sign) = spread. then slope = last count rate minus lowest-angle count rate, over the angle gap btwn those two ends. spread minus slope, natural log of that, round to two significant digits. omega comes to -1.8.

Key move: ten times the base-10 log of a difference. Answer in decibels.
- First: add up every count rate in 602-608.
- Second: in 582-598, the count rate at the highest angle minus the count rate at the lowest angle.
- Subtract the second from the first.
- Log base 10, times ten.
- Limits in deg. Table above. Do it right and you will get 13.7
